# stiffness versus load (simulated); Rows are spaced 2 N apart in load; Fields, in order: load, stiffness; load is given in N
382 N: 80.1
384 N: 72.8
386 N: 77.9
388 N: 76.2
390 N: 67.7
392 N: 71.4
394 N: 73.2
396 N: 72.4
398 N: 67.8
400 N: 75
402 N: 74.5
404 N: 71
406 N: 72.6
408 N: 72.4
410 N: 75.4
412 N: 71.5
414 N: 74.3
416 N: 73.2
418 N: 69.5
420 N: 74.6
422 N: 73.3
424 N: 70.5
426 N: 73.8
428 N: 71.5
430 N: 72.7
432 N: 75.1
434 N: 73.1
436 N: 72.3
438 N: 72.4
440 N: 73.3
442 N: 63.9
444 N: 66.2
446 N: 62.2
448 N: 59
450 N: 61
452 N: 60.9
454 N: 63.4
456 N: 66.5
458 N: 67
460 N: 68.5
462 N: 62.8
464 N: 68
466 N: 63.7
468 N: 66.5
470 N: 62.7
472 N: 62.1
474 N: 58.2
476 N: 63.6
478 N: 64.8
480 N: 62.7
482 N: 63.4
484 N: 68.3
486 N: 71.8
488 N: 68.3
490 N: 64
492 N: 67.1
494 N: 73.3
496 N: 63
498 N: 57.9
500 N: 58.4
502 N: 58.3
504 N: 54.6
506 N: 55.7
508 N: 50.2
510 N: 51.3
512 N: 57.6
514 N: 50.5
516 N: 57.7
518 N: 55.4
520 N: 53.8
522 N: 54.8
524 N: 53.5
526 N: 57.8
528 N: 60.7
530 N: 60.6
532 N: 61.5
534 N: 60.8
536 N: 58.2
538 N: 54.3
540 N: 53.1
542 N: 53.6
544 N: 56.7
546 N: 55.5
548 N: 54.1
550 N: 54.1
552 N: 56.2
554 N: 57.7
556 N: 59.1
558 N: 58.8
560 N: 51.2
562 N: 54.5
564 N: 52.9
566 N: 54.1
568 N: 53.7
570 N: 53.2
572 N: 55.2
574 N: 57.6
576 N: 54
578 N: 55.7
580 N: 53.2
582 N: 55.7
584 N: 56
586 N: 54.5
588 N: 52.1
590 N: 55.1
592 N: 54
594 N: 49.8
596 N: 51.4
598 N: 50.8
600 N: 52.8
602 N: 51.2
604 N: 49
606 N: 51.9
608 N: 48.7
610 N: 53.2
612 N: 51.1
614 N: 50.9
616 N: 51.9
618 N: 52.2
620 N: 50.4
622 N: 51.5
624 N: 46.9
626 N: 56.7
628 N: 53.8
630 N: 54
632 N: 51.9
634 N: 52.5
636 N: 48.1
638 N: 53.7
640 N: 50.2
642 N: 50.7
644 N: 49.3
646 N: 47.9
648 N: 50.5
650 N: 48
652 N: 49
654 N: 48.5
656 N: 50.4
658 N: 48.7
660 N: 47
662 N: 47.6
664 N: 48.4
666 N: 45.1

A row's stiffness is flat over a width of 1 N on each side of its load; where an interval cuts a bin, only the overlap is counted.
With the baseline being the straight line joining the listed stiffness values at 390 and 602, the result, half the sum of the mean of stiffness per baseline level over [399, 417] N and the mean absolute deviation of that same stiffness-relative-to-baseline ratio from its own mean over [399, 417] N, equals 0.563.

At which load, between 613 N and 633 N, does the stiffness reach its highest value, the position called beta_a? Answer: 626 N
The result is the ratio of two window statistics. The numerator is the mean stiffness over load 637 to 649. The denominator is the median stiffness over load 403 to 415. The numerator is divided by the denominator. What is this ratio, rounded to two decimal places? 0.69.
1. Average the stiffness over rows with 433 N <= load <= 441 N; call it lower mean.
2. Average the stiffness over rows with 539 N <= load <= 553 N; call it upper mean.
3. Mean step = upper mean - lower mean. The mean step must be -18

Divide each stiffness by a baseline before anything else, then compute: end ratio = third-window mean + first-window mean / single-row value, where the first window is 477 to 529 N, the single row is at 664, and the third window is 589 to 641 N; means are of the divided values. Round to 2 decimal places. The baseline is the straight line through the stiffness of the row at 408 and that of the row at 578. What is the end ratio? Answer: 1.92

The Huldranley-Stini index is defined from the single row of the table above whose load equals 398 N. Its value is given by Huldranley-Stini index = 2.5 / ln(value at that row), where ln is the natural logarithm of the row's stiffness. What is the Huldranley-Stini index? 0.593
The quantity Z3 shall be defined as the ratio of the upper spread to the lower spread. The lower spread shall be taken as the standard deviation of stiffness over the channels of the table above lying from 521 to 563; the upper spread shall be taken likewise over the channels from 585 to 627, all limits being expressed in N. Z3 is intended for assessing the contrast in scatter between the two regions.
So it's 0.75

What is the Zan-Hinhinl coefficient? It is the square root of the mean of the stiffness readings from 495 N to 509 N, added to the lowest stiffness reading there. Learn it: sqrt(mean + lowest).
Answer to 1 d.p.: 10.3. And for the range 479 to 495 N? 11.4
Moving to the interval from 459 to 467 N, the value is 11.3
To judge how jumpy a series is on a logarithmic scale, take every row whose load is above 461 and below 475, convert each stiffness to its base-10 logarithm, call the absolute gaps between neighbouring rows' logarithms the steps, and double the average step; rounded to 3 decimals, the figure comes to 0.046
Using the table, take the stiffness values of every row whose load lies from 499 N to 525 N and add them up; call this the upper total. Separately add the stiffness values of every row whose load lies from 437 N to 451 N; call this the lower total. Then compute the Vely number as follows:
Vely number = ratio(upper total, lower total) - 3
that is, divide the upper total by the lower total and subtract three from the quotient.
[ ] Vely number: -1.4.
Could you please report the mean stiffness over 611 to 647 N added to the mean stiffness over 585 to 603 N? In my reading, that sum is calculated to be 104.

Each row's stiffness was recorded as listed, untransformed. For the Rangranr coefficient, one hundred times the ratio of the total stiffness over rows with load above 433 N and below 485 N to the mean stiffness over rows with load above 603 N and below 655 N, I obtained 3335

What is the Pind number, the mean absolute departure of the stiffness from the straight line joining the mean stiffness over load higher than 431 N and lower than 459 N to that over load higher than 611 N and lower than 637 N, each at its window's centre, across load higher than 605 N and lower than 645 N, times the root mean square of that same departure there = 4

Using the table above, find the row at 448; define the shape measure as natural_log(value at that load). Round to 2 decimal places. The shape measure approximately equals 4.08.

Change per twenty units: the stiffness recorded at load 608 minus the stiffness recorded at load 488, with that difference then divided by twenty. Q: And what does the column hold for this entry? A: -1.0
